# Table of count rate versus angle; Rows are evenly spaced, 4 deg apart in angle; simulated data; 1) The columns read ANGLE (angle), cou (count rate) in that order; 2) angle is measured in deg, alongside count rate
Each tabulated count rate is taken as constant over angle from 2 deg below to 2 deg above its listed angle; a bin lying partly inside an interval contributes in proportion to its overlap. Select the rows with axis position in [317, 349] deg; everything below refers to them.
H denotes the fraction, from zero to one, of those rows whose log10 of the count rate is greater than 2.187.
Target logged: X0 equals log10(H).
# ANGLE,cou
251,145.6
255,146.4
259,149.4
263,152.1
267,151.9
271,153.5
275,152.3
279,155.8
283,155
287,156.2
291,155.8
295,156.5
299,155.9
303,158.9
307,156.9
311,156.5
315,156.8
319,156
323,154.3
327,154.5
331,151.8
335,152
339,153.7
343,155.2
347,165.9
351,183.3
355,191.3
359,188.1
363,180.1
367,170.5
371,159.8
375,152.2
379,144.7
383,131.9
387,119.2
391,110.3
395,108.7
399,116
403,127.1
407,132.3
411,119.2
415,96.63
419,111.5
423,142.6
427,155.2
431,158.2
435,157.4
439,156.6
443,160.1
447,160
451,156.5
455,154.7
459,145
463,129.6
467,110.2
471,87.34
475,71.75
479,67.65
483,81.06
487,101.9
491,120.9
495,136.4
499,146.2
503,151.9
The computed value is -0.20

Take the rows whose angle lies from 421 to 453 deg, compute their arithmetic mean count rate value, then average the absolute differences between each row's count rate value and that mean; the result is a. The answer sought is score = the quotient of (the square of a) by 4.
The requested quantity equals 3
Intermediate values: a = 3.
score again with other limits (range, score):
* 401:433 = 70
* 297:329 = 0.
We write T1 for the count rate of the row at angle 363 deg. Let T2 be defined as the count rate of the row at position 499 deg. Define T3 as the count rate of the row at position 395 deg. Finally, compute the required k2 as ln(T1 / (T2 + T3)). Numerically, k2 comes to -0.3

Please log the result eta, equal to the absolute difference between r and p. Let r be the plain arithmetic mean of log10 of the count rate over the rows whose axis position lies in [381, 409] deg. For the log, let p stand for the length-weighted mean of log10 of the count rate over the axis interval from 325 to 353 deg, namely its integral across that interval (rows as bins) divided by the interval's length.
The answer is 0.12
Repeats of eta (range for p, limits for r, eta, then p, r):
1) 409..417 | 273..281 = 0.16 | 2.031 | 2.19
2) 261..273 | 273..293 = 0.01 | 2.183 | 2.19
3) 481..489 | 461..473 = 0.07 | 1.958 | 2.03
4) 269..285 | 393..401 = 0.14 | 2.188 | 2.05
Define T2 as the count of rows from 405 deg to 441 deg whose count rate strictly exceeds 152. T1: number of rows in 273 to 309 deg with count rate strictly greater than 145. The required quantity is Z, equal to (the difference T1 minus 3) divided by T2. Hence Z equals 1.5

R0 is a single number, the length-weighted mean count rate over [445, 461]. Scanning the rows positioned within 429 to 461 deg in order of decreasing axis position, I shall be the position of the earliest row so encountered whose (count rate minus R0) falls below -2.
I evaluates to 459 deg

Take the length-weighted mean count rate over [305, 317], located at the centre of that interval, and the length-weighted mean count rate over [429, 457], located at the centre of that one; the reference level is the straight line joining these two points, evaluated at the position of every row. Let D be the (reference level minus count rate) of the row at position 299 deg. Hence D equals 1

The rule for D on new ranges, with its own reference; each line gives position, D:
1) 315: 0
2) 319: 1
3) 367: -13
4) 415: 61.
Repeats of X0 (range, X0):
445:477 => -0.43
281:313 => 0.00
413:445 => -0.20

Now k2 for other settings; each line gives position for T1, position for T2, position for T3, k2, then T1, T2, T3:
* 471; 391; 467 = -0.9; 87.34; 110.3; 110.2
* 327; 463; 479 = -0.2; 154.5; 129.6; 67.65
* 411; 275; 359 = -1.0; 119.2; 152.3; 188.1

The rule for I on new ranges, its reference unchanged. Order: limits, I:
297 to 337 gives 335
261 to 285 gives 267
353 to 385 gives 383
